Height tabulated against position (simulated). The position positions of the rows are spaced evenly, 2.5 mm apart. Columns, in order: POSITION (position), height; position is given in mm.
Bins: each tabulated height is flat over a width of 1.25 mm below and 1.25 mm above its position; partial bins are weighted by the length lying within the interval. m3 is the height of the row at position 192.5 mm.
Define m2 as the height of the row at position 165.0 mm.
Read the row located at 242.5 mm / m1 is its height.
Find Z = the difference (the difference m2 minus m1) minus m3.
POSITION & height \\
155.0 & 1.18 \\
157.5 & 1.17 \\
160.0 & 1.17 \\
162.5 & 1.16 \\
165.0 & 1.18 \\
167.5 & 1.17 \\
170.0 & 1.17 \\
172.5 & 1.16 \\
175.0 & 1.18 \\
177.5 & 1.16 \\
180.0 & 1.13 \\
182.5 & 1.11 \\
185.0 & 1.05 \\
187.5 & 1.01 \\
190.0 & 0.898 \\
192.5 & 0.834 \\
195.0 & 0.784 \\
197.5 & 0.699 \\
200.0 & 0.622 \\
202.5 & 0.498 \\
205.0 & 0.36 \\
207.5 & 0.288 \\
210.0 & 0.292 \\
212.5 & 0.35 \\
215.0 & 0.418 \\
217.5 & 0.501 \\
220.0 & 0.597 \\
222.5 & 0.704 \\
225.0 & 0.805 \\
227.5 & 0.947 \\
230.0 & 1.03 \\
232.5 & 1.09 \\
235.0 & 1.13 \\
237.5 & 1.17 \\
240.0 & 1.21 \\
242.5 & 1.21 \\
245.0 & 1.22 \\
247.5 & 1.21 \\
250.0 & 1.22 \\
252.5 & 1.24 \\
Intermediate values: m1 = 1.21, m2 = 1.18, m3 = 0.834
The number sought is -0.9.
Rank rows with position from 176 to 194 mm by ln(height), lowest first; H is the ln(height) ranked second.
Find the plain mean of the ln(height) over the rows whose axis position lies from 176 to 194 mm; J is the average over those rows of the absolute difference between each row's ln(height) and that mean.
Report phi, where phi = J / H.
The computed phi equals -0.9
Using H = -0.1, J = 0.10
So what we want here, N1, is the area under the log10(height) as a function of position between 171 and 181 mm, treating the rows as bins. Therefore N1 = 0.6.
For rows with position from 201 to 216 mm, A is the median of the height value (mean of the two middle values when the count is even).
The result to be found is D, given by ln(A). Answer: -1.0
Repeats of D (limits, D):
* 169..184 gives 0.1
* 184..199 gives -0.1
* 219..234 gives -0.1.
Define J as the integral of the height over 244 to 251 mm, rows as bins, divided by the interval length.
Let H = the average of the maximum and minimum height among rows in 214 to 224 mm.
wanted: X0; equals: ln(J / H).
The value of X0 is 0.8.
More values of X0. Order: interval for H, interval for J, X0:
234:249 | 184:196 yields -0.2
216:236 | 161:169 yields 0.4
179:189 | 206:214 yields -1.2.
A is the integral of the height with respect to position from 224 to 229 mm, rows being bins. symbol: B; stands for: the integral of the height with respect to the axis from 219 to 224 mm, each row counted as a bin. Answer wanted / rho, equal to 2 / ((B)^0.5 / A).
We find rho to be 4.9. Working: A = 4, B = 3.3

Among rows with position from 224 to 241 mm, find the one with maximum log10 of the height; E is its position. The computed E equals 240.0 mm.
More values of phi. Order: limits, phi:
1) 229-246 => 0.6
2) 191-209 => -0.3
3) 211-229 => -0.3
